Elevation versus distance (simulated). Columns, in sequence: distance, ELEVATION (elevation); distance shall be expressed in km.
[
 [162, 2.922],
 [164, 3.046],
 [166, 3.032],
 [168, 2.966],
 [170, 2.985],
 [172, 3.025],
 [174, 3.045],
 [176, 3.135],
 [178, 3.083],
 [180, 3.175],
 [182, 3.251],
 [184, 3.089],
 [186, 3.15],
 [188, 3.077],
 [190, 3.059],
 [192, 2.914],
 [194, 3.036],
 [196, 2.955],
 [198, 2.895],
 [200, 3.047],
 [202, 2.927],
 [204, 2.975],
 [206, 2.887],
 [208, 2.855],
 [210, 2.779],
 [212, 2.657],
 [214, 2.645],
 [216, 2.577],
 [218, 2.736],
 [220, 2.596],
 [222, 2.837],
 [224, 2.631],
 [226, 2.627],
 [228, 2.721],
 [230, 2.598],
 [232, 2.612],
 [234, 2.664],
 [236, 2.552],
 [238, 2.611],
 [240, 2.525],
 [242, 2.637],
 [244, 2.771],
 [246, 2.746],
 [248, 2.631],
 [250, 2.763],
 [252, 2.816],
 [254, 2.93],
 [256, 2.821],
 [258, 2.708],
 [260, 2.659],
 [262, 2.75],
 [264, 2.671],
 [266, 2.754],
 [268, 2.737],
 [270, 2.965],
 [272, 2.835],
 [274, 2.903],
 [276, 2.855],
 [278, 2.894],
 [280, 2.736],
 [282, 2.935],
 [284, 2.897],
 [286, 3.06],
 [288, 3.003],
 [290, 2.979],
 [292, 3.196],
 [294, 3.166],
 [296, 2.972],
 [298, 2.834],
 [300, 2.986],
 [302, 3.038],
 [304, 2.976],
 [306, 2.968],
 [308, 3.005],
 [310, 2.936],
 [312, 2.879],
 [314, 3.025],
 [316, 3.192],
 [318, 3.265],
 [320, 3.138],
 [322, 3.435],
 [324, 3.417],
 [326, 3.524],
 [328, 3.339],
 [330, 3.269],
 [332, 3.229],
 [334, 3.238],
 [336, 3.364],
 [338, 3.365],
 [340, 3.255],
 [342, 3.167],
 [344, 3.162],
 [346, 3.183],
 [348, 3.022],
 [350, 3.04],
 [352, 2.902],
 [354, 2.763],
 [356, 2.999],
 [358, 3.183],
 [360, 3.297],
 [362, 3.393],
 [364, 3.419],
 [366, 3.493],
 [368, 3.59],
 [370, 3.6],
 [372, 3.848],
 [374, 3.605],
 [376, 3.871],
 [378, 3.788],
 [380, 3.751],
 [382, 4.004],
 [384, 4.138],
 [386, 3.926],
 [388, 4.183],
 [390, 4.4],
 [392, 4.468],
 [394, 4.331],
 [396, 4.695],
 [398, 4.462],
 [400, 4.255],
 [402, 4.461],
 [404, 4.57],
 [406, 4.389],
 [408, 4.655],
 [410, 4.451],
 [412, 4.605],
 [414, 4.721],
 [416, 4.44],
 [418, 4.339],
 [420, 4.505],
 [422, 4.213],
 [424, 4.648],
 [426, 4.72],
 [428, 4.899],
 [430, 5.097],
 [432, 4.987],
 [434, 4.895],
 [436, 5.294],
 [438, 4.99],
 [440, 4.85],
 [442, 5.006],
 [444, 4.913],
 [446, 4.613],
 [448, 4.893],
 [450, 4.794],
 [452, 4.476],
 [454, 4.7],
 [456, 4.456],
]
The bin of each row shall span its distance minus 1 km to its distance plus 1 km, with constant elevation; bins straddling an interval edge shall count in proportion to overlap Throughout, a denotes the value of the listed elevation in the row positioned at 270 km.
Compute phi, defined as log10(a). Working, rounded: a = 2.965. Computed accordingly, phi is 0.472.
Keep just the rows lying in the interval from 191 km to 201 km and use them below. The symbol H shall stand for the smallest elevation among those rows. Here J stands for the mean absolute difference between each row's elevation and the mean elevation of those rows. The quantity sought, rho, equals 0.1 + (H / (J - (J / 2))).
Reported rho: 100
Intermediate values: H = 2.895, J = 0.06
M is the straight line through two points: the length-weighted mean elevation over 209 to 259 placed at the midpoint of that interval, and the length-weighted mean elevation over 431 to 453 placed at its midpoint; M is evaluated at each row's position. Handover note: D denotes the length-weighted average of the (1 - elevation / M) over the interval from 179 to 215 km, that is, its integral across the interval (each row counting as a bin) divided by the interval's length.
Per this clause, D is -0.30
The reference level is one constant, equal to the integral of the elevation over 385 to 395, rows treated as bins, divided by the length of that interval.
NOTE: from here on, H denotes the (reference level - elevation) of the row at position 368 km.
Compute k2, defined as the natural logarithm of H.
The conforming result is -0.40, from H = 0.67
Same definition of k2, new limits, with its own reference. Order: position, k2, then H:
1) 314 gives 0.21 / 1.24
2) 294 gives 0.09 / 1.10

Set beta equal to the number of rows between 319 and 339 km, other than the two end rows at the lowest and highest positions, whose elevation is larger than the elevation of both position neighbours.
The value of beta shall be 2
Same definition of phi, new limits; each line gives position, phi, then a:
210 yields 0.444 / 2.779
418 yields 0.637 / 4.339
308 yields 0.478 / 3.005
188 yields 0.488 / 3.077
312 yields 0.459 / 2.879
